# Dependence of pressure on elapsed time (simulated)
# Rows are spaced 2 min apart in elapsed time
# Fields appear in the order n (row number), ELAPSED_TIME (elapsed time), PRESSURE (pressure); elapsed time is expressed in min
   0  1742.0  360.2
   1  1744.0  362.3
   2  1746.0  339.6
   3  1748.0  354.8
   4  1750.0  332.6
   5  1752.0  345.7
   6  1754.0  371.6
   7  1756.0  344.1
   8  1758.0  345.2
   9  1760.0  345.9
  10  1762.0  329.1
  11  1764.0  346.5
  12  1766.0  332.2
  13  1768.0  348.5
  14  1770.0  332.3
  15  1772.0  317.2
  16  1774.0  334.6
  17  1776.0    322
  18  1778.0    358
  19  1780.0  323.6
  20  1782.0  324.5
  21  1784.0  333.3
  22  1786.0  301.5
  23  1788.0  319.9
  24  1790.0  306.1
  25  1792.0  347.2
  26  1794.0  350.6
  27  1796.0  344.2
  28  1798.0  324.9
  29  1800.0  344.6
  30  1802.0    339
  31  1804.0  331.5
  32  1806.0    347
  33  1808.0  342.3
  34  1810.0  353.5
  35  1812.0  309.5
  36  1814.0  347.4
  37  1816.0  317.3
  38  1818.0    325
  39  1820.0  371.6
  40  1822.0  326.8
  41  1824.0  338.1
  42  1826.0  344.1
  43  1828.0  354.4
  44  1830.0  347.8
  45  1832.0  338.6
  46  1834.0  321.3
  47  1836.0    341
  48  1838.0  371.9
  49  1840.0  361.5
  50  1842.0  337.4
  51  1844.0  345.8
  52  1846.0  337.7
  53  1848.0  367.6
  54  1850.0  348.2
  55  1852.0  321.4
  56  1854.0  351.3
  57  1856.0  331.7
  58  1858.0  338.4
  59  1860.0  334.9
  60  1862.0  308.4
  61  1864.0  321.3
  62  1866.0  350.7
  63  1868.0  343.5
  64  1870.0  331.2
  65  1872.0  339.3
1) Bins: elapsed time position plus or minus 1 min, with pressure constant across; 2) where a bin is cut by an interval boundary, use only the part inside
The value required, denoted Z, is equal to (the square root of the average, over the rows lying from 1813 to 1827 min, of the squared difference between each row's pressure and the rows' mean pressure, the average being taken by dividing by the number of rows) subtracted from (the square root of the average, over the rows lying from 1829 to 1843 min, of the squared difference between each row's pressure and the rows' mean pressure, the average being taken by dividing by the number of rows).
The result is -1.3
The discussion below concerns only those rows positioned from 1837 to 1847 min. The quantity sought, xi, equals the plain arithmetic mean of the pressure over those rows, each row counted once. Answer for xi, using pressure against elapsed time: 351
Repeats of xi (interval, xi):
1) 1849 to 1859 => 338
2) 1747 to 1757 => 350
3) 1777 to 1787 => 328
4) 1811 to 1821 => 334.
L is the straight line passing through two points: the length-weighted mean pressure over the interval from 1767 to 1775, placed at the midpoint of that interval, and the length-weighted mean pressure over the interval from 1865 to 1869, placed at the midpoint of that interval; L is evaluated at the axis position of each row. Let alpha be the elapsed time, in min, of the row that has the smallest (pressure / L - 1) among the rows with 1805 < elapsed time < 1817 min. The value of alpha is 1812.0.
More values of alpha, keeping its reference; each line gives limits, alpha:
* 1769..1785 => 1772.0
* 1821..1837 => 1834.0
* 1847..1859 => 1852.0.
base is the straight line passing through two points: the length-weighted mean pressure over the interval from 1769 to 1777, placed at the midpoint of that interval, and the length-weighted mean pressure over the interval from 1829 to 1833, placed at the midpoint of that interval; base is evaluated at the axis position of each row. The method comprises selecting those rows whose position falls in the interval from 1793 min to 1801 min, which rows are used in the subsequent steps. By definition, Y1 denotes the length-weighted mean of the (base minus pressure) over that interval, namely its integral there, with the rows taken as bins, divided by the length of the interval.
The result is -8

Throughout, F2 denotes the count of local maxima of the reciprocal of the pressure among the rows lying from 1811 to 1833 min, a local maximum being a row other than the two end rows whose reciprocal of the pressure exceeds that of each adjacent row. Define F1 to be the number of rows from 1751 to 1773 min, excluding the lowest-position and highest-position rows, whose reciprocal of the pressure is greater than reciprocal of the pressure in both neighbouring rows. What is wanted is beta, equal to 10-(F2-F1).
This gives 11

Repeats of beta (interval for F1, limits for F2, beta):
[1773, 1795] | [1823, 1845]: 12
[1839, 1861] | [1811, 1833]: 12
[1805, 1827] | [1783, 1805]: 11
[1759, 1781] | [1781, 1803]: 11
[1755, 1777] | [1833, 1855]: 10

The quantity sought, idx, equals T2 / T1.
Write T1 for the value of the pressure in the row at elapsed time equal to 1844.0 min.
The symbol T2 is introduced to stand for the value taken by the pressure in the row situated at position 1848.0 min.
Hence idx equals 1.06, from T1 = 345.8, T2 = 367.6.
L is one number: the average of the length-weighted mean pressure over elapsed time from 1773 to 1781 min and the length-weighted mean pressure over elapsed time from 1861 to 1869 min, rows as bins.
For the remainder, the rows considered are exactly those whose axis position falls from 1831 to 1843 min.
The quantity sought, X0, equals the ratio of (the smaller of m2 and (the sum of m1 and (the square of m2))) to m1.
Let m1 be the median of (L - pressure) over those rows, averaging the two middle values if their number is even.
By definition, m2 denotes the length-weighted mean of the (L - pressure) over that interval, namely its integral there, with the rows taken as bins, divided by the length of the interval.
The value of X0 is 1.8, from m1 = -7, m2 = -13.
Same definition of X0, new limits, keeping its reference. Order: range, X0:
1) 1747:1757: 1.3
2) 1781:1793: 1.0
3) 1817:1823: -1.4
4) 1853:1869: 0.6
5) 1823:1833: 1.0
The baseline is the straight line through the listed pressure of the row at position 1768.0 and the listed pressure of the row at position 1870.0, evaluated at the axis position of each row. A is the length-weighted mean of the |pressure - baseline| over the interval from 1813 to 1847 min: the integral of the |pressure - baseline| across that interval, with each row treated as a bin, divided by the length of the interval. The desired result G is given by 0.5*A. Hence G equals 6.4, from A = 12.8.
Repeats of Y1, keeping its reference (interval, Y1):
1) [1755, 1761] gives -23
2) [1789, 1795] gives -3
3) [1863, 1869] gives 15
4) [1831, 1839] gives 1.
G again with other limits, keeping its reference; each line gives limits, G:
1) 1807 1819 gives 7.4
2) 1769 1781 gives 9.9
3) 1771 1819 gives 8.0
